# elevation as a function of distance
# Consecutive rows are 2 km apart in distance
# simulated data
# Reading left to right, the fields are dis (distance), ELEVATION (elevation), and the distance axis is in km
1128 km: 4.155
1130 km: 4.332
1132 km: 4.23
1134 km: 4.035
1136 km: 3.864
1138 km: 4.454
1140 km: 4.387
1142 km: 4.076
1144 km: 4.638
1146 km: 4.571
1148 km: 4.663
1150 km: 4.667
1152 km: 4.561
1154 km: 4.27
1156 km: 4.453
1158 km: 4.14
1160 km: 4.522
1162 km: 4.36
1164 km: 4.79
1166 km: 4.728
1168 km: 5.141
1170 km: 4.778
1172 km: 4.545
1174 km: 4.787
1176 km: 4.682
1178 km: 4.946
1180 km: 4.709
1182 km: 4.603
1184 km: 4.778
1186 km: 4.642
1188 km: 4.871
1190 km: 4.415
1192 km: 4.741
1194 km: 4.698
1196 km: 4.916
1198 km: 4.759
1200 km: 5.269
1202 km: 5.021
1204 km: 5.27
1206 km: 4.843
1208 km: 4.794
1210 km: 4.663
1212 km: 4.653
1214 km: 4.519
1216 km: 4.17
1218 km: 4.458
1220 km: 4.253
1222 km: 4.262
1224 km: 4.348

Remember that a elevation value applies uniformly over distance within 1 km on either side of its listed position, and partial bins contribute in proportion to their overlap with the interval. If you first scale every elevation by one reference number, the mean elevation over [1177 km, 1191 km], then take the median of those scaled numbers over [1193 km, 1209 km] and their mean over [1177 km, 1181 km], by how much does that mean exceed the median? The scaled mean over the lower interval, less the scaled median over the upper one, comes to -0.011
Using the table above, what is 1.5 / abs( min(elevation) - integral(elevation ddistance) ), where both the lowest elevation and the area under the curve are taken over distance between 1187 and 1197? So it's 0.035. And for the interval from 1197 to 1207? 0.033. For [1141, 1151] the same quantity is 0.036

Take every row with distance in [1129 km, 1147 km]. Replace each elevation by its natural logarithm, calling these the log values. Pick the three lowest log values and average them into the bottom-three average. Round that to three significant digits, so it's 1.38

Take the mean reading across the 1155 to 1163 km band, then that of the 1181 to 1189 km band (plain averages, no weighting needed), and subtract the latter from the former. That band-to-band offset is -0.35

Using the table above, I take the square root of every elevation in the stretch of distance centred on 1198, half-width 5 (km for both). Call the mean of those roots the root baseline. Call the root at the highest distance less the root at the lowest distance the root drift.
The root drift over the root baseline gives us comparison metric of 0.03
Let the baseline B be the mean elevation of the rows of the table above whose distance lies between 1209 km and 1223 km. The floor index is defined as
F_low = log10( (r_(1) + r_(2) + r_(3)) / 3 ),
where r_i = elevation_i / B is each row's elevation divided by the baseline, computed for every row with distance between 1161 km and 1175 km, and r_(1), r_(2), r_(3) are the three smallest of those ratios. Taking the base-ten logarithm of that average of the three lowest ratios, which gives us 0.012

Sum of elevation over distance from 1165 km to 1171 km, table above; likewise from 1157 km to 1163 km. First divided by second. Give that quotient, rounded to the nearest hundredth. 1.12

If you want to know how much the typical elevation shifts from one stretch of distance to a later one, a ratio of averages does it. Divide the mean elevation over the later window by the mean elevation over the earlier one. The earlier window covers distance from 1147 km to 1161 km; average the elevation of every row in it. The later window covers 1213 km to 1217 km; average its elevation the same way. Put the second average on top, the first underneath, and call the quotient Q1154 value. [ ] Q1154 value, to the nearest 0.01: 0.97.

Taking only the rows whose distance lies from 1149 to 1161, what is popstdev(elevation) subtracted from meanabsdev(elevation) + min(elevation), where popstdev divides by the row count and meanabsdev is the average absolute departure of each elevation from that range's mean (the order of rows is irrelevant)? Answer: 4.11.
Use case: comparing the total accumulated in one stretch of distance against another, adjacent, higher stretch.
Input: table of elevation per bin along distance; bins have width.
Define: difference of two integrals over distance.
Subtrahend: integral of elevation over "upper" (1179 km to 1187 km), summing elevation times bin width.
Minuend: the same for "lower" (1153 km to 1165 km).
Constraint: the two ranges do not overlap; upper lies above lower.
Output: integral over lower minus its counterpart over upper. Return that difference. 16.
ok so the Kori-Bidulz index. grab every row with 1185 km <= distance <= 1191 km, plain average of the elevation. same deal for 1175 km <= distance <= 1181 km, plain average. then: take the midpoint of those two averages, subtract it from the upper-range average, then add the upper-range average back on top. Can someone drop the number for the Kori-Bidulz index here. 4.57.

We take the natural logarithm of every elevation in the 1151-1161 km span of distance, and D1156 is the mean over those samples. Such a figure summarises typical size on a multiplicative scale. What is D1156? 1.48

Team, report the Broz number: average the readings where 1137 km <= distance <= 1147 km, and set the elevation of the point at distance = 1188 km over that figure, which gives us 1.10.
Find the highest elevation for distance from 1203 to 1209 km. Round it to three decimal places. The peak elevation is 5.270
